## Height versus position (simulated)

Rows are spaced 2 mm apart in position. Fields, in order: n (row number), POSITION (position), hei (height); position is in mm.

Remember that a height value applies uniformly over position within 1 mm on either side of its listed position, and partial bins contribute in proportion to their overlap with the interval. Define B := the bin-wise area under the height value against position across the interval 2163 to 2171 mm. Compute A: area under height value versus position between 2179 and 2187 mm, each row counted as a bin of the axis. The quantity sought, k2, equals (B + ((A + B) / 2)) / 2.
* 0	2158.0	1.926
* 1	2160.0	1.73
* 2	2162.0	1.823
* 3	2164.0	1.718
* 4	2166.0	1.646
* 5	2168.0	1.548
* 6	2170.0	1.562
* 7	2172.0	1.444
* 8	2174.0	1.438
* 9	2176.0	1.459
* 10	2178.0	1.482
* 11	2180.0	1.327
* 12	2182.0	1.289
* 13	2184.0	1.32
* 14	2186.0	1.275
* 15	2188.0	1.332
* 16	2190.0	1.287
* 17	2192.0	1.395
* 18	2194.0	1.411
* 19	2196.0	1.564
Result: 12.3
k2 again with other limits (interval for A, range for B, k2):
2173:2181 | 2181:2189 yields 10.7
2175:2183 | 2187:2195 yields 10.9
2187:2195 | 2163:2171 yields 12.4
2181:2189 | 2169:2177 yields 11.5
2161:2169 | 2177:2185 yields 11.5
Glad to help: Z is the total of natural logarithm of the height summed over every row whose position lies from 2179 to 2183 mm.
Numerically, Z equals 0.5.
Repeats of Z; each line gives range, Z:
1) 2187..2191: 0.5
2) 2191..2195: 0.7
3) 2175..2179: 0.8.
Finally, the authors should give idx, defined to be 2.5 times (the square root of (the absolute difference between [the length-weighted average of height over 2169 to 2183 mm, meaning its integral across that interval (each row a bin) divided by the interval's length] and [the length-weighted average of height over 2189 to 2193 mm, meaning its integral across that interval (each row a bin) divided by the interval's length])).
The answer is 0.74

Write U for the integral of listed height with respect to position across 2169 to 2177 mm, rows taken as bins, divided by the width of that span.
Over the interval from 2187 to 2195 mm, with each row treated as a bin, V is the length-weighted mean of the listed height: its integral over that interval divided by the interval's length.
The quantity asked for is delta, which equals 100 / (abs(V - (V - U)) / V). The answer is 92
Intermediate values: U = 1.48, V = 1.36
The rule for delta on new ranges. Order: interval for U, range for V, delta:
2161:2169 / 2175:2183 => 83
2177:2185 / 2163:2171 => 119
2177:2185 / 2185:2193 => 98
